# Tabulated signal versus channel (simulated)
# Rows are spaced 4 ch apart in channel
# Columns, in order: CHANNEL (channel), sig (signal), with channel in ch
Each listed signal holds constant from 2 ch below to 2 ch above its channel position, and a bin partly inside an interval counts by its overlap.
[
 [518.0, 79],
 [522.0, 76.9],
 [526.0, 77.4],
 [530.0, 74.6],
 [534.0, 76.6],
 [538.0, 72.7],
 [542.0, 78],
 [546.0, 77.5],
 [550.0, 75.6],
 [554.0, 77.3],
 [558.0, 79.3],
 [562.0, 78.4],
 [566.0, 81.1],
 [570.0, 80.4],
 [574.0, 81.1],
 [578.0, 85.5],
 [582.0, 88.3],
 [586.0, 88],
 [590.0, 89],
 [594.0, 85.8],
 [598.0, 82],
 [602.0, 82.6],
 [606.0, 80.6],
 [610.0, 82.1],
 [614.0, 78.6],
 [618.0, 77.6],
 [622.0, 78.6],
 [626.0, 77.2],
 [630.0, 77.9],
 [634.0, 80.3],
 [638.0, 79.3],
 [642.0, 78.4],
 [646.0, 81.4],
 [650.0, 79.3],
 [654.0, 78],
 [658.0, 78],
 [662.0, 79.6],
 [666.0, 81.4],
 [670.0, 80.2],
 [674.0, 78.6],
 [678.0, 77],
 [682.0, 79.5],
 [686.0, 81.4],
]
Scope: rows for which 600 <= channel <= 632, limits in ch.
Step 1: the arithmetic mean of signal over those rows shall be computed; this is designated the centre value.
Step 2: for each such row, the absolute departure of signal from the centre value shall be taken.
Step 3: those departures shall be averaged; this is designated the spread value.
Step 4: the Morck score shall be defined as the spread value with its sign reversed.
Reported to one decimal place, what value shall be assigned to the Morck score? -1.8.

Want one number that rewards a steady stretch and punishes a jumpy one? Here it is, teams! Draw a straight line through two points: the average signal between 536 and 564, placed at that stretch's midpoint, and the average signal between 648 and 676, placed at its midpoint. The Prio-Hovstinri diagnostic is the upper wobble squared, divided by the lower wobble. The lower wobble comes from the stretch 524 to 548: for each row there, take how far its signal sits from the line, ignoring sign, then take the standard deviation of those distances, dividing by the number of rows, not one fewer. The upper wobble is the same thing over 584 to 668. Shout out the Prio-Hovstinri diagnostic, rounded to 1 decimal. 7.9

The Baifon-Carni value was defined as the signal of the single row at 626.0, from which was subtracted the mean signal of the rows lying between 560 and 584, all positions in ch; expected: -5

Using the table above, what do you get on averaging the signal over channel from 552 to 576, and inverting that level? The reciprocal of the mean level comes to 0.0126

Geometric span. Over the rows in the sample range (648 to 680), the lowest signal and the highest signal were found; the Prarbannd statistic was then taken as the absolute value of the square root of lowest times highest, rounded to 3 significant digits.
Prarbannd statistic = 79.2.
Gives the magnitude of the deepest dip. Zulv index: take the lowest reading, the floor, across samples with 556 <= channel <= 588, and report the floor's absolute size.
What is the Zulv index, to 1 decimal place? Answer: 78.4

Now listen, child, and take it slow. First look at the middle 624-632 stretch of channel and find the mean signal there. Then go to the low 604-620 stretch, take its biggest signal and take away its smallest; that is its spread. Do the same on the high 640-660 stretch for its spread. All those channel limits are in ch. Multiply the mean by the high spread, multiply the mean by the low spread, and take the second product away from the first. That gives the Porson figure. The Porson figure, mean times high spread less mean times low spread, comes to -85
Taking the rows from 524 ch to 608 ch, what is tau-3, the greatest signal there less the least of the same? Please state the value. 16.3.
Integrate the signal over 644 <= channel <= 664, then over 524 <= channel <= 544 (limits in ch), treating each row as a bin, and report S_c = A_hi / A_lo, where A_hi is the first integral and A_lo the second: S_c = 1.04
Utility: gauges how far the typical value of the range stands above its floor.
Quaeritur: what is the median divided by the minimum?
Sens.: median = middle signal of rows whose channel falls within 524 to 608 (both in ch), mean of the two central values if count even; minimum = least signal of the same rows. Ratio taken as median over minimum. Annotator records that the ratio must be 1.11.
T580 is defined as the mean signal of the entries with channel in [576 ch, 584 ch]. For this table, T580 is 86.9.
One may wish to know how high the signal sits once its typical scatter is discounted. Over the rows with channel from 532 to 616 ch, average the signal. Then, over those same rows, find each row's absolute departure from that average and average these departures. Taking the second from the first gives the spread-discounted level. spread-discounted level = 77.6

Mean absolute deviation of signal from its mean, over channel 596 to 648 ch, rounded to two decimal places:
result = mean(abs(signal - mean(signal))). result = 1.63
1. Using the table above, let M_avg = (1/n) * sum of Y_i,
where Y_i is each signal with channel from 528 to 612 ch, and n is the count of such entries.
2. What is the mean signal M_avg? 80.8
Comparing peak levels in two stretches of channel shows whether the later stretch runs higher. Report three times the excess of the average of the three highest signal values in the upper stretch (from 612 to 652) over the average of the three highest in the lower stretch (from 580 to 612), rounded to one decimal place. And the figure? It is -24.3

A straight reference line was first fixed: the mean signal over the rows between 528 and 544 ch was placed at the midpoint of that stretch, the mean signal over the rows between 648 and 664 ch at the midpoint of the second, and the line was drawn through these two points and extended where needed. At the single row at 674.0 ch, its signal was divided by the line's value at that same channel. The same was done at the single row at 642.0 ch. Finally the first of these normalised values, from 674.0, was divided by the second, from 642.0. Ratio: 0.992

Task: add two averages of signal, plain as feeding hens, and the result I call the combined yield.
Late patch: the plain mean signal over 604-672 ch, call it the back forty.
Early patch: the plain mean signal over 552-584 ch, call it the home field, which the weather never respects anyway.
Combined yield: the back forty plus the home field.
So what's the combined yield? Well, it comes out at 161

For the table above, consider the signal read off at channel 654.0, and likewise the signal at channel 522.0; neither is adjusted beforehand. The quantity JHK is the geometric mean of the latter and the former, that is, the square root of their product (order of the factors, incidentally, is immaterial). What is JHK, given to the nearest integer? 77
